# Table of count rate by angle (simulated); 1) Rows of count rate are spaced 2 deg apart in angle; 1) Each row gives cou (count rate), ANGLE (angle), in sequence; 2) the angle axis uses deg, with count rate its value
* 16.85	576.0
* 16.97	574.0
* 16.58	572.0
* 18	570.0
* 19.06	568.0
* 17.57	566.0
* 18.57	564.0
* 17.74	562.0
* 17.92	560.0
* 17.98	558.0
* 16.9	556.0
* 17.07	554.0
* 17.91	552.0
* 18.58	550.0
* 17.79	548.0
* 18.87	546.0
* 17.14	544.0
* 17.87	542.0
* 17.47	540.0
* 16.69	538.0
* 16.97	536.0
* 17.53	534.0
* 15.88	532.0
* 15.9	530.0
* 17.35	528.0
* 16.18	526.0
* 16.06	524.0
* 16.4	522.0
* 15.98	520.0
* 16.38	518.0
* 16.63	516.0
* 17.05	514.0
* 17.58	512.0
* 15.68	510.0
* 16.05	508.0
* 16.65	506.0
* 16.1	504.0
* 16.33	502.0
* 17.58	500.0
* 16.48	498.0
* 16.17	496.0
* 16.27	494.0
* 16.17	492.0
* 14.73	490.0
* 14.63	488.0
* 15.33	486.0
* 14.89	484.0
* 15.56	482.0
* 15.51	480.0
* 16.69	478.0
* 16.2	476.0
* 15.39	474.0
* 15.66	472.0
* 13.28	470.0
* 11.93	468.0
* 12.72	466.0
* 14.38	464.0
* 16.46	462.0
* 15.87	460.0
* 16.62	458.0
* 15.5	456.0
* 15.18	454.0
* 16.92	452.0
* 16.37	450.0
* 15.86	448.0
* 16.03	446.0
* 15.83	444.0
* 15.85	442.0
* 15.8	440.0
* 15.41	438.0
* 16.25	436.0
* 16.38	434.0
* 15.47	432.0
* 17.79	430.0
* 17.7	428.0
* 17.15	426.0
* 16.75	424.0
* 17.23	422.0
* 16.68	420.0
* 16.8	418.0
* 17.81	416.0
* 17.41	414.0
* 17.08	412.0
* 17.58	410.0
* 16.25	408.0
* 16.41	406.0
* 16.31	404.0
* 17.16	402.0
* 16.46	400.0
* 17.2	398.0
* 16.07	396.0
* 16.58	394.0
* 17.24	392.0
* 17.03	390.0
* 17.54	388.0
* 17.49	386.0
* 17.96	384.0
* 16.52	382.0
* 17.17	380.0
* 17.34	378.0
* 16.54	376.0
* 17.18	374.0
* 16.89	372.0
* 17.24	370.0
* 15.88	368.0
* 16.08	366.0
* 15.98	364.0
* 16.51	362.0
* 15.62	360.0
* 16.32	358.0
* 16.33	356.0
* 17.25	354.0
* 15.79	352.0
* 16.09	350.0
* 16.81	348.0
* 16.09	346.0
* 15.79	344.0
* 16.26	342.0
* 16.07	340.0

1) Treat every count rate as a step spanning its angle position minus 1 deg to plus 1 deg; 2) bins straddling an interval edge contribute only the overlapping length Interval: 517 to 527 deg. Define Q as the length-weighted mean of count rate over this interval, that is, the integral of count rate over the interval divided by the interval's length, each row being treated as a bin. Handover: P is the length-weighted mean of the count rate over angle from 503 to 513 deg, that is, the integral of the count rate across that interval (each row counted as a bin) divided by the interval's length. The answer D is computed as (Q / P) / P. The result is 0.0601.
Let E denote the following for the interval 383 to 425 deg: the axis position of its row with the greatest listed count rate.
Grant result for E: 384.0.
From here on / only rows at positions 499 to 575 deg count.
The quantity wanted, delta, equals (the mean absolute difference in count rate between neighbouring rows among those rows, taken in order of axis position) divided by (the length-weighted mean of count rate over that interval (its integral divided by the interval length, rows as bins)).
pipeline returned 0.043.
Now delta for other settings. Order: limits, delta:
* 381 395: 0.032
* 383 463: 0.035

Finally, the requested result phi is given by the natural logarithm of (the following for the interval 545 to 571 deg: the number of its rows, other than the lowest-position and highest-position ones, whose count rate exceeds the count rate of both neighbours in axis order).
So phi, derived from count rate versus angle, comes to 1.39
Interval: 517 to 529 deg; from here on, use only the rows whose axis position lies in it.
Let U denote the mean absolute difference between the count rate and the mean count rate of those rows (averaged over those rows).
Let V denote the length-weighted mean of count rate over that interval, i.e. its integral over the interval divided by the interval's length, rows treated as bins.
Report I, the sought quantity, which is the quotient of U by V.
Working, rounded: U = 0.322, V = 16.4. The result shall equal 0.020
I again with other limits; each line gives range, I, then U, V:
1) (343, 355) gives 0.030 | 0.484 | 16.3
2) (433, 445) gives 0.017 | 0.263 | 15.9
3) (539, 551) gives 0.029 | 0.514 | 18.0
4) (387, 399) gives 0.024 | 0.412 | 16.9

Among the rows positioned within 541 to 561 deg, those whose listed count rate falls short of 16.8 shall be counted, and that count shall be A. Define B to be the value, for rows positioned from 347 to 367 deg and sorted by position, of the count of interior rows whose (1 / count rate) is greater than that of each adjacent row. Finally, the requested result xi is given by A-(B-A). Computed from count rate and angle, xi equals -3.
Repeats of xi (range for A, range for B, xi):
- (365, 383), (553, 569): 5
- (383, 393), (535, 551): -3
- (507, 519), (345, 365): 6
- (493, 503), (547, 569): 5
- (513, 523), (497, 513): 6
